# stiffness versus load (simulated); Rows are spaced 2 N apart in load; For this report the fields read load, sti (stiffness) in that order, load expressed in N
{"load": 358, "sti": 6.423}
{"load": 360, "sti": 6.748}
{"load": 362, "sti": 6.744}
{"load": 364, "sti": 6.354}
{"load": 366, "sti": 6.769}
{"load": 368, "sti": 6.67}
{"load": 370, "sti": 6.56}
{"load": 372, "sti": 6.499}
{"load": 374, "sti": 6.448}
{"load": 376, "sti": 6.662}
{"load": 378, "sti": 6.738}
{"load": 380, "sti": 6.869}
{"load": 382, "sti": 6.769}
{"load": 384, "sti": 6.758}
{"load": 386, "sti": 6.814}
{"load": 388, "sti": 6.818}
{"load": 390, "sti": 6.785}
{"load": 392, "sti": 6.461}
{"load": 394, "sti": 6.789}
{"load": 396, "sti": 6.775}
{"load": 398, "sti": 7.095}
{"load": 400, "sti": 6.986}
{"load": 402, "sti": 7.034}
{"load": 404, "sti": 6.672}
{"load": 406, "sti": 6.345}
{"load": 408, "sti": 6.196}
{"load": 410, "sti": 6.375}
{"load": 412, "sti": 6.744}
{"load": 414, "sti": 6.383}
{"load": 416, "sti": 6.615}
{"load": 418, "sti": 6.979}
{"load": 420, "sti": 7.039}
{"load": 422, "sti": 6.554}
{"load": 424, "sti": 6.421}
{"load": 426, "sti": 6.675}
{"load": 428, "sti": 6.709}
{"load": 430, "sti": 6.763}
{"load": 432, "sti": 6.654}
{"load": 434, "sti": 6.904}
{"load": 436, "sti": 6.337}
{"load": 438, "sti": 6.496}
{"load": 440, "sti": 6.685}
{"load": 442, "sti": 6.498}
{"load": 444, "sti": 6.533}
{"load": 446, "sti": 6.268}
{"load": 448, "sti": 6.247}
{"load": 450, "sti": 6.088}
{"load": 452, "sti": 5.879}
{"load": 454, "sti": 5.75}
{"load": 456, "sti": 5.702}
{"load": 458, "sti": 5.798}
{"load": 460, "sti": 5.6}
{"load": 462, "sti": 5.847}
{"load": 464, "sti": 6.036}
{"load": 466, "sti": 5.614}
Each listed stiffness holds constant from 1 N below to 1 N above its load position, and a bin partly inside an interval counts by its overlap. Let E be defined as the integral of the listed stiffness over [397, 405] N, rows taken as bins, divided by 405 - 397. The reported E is 6.9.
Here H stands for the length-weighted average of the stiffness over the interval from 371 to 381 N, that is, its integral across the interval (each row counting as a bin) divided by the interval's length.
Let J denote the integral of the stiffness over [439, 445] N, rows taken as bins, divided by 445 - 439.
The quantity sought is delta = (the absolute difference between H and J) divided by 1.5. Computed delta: 0.0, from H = 6.64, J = 6.57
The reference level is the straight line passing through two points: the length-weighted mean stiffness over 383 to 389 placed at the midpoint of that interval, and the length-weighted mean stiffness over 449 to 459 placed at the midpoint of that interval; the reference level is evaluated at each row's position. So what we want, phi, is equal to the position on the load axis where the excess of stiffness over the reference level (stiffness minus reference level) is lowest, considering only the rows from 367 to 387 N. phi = 374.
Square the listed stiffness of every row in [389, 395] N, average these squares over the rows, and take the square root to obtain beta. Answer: 6.68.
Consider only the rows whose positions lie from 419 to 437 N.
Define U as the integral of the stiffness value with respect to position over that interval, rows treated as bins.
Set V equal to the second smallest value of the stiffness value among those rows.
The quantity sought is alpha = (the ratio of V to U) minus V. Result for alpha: -6.37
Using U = 120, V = 6.421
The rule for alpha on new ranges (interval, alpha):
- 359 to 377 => -6.39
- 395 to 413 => -6.29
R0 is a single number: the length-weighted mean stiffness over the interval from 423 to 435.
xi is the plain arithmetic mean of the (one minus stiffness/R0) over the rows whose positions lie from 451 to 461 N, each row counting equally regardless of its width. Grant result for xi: 0.141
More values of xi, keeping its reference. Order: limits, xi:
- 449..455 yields 0.117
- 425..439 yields 0.006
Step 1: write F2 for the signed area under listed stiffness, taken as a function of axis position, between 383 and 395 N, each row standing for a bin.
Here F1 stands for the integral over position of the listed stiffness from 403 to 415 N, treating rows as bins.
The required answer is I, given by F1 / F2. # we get 0.96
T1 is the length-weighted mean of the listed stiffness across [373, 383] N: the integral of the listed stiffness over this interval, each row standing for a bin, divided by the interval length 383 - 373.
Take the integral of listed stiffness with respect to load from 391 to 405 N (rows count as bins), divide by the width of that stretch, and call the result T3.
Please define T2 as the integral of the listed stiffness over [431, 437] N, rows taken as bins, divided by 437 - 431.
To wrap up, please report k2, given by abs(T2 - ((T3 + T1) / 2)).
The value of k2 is 0.13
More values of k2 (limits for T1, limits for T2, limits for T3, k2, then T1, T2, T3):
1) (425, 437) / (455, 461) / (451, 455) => 0.54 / 6.67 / 5.70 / 5.8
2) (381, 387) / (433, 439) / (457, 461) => 0.34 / 6.78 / 6.58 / 5.7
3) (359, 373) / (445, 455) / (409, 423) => 0.60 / 6.62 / 6.05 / 6.7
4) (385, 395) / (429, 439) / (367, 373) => 0.02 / 6.73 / 6.63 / 6.6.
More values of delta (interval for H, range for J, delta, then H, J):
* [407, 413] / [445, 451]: 0.2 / 6.44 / 6.20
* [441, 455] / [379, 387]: 0.4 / 6.18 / 6.80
